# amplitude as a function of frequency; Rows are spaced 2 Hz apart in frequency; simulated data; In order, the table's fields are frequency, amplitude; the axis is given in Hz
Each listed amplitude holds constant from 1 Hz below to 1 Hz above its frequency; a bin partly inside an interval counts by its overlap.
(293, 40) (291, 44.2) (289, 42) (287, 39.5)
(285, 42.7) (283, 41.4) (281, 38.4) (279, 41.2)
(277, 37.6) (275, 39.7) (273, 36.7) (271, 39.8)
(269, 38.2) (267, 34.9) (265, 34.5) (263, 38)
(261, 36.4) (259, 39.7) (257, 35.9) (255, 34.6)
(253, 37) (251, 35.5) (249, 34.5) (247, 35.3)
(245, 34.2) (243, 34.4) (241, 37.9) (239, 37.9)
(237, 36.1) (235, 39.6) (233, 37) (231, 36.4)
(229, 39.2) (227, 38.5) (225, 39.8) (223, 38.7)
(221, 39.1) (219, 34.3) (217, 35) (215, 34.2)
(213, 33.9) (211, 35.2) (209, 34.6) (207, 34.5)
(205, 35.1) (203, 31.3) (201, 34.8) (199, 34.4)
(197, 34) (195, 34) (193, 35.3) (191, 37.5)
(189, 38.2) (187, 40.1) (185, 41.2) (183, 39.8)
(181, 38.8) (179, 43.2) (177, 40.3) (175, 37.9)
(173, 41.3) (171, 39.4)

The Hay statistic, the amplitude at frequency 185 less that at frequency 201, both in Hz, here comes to 6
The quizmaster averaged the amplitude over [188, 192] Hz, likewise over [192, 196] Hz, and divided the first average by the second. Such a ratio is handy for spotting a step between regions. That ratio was 1.09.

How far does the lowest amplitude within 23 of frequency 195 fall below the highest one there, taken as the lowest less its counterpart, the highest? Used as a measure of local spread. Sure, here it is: -12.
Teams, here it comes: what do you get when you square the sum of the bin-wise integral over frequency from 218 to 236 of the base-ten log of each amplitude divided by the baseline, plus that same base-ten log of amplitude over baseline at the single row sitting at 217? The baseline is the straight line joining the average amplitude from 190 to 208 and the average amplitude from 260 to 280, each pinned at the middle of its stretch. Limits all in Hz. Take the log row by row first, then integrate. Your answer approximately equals 0.22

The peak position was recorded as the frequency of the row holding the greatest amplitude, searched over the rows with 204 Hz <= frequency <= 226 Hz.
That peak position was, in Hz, 225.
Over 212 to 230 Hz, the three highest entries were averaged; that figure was 39.4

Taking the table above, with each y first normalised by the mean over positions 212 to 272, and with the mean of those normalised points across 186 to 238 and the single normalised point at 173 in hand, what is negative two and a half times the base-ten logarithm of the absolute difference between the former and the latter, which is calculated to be 2.1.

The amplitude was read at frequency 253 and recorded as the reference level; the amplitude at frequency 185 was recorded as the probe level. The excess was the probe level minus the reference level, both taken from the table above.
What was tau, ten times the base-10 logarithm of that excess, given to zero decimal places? 6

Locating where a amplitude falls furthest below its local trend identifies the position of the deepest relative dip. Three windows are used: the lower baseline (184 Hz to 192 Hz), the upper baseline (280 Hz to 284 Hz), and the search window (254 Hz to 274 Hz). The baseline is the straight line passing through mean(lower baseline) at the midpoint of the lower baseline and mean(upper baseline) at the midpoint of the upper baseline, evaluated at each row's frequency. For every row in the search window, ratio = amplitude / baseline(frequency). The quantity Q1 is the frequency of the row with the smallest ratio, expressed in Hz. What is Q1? 265 Hz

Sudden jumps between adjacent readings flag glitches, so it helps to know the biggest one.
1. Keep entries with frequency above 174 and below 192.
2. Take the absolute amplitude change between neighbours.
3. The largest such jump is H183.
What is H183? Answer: 4.40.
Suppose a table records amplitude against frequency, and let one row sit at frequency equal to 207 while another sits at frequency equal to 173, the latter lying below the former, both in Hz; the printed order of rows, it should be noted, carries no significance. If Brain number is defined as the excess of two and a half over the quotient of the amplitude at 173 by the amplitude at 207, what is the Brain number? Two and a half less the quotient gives 1.30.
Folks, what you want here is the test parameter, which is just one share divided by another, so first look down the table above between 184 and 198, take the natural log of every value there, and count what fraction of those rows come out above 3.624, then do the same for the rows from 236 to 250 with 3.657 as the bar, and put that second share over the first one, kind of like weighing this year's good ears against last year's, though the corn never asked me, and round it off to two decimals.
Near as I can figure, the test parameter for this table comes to 0.00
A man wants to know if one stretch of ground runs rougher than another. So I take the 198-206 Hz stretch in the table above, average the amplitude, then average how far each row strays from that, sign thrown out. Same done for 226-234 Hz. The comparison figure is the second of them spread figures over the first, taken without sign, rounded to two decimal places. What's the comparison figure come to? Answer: 0.83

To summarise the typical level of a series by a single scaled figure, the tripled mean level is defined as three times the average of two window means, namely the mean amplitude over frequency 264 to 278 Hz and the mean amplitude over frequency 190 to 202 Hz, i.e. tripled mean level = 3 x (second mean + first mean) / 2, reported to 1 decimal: 108.5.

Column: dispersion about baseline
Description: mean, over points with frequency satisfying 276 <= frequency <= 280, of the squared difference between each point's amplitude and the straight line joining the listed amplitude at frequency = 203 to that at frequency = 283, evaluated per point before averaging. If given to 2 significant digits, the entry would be 4.7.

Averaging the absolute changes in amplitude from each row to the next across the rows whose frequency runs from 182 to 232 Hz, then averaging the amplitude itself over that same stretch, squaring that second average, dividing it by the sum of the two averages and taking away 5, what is 30.1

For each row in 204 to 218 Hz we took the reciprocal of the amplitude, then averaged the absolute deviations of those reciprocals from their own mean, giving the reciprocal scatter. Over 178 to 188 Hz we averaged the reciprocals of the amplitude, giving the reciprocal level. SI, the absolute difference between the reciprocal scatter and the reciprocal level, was 0.0243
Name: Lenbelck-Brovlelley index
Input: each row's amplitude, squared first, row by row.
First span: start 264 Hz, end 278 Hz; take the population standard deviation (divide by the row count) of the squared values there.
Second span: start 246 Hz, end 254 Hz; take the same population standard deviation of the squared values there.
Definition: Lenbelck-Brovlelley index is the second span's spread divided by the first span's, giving 0.44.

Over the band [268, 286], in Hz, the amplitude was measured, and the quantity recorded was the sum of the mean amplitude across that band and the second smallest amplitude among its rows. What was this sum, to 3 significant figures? 77.1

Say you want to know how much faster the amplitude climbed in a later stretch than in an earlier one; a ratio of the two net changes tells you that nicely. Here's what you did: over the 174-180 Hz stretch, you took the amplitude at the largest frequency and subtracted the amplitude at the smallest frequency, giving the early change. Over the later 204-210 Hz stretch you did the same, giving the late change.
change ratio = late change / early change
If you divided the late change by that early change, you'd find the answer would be -0.1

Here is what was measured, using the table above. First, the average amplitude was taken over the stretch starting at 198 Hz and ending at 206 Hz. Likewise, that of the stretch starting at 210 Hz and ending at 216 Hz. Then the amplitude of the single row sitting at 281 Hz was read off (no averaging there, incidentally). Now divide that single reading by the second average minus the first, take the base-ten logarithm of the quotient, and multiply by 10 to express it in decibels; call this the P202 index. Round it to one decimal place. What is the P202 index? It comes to 18.6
